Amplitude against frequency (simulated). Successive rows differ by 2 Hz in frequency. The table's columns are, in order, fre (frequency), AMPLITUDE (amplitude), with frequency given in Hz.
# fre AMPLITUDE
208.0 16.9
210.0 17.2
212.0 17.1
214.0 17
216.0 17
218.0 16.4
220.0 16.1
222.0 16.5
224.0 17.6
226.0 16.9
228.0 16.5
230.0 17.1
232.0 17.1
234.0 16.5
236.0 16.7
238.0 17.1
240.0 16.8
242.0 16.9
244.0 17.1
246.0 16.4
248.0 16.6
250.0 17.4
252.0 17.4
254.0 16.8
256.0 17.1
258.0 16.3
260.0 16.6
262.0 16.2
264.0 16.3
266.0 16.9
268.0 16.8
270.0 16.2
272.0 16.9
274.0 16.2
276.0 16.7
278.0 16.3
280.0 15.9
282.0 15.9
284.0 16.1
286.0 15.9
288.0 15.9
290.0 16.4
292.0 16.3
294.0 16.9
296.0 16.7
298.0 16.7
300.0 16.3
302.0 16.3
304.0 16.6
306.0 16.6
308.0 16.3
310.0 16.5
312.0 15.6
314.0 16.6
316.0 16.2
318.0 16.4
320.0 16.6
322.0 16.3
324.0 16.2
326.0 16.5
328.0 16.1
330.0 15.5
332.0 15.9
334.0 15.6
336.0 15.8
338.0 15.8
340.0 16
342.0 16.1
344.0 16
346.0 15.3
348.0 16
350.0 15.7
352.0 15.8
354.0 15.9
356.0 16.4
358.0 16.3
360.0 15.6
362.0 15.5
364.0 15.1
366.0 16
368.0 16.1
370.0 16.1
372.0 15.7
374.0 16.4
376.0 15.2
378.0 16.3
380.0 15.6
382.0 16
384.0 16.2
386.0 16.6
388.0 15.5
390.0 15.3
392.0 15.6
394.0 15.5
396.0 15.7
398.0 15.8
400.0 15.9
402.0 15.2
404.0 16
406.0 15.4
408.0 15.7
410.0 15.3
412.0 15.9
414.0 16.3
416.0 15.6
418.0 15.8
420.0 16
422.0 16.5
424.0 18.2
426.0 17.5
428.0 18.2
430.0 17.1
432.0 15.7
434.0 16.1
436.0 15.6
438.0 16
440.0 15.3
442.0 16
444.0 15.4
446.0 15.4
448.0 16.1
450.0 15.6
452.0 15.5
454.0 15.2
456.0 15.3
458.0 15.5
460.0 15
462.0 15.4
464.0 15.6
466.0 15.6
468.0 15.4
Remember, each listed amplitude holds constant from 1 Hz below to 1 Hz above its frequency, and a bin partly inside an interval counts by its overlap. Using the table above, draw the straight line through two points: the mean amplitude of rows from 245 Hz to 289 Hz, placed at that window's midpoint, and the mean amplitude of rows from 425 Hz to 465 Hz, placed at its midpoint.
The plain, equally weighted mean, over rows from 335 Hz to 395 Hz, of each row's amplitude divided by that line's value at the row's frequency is 0.98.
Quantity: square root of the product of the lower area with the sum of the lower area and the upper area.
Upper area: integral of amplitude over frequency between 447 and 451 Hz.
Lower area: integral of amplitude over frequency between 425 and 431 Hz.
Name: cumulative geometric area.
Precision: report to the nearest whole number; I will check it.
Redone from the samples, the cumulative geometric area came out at 134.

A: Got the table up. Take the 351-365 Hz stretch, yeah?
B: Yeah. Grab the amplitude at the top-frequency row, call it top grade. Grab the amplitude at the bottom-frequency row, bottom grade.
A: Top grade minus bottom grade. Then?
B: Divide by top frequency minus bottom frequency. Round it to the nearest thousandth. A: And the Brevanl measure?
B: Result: -0.058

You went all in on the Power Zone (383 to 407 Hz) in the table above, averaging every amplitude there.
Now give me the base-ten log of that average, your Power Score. 1.197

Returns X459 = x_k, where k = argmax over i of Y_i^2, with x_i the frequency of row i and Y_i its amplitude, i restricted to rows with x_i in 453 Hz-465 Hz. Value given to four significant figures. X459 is 464.0 Hz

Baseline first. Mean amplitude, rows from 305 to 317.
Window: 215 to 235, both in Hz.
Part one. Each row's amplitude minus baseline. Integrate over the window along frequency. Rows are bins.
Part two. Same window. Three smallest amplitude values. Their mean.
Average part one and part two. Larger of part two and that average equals 16.3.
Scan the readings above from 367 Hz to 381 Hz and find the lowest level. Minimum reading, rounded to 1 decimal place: 15.2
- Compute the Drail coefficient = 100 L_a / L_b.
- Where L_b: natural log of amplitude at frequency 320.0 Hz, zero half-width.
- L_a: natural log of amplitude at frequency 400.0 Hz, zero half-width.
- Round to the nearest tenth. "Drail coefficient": 98.5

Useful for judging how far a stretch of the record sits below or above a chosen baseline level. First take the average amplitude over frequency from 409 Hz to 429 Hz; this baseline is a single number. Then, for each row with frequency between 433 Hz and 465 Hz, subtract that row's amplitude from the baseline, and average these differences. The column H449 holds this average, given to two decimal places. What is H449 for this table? 0.97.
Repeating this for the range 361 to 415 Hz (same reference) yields 0.76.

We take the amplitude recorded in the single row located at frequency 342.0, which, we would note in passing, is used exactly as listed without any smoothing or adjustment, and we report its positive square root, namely 4.01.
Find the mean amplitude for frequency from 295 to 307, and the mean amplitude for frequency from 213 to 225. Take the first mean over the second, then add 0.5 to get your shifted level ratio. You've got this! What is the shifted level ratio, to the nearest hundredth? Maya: 1.49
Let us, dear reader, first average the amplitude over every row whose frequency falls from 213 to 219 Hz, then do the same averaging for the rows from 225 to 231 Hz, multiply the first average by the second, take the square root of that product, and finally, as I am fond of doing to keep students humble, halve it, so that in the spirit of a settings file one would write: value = 8.4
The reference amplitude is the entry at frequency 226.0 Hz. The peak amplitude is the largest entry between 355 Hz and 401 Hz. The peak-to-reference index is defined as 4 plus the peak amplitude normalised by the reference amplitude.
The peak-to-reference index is 4.98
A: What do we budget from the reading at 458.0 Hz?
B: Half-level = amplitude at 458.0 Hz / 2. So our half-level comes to 7.75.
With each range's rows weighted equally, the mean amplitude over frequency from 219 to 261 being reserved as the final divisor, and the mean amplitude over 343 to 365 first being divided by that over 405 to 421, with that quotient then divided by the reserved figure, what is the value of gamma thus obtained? 0.0595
